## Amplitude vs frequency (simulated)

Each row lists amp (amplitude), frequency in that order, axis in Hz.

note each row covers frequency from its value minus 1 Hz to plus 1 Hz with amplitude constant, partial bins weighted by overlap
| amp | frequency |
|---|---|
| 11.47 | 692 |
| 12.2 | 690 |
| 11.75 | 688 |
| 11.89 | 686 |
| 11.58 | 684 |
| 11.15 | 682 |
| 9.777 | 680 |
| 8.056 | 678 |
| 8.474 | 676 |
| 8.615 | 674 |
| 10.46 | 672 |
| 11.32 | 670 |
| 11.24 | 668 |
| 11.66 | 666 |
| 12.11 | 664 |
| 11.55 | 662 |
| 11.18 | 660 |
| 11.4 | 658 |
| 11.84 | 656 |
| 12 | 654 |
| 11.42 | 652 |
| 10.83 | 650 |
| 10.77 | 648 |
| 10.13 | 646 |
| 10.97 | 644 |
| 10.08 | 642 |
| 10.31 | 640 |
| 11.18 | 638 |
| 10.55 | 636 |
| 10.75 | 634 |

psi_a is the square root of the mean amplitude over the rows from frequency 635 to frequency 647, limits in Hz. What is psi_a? 3.25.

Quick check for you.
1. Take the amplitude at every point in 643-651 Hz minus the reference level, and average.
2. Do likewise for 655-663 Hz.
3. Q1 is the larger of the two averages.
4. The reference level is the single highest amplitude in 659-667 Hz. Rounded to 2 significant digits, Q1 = -0.62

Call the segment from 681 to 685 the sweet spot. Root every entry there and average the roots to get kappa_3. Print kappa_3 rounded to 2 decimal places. 3.37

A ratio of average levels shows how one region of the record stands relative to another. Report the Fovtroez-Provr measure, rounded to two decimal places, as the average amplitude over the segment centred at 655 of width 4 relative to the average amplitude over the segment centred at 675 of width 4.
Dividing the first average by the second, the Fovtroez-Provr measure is 1.40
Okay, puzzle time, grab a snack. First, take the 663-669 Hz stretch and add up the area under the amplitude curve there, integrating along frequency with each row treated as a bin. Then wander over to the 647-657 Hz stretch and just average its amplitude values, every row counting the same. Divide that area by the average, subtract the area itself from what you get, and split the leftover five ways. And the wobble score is -13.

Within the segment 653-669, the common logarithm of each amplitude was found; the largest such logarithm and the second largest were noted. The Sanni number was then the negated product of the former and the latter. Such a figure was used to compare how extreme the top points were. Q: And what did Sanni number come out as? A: -1.17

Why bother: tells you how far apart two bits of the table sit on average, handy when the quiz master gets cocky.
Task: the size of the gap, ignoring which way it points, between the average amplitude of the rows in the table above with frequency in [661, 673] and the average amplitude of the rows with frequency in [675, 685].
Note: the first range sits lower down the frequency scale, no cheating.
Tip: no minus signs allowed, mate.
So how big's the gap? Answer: 1.6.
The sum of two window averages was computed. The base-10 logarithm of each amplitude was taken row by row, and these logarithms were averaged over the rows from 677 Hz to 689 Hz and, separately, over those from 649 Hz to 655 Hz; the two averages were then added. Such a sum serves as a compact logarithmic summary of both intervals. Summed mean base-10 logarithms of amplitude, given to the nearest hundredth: 2.08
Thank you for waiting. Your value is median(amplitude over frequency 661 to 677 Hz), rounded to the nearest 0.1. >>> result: 11.3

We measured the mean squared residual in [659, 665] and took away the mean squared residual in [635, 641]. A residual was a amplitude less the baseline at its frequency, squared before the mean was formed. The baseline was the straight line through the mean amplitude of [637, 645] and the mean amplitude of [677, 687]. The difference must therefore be 1.1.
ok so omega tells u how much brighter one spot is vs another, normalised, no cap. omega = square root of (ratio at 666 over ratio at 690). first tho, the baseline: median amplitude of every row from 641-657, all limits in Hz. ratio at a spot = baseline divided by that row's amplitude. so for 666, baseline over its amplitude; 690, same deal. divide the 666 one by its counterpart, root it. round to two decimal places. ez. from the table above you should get 1.02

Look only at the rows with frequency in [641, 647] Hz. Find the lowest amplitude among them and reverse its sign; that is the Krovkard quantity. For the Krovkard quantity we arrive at -10.1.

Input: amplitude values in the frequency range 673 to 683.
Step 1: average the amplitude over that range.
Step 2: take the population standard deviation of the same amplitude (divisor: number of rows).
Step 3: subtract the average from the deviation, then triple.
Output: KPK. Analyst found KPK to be -24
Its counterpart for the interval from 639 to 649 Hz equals -30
